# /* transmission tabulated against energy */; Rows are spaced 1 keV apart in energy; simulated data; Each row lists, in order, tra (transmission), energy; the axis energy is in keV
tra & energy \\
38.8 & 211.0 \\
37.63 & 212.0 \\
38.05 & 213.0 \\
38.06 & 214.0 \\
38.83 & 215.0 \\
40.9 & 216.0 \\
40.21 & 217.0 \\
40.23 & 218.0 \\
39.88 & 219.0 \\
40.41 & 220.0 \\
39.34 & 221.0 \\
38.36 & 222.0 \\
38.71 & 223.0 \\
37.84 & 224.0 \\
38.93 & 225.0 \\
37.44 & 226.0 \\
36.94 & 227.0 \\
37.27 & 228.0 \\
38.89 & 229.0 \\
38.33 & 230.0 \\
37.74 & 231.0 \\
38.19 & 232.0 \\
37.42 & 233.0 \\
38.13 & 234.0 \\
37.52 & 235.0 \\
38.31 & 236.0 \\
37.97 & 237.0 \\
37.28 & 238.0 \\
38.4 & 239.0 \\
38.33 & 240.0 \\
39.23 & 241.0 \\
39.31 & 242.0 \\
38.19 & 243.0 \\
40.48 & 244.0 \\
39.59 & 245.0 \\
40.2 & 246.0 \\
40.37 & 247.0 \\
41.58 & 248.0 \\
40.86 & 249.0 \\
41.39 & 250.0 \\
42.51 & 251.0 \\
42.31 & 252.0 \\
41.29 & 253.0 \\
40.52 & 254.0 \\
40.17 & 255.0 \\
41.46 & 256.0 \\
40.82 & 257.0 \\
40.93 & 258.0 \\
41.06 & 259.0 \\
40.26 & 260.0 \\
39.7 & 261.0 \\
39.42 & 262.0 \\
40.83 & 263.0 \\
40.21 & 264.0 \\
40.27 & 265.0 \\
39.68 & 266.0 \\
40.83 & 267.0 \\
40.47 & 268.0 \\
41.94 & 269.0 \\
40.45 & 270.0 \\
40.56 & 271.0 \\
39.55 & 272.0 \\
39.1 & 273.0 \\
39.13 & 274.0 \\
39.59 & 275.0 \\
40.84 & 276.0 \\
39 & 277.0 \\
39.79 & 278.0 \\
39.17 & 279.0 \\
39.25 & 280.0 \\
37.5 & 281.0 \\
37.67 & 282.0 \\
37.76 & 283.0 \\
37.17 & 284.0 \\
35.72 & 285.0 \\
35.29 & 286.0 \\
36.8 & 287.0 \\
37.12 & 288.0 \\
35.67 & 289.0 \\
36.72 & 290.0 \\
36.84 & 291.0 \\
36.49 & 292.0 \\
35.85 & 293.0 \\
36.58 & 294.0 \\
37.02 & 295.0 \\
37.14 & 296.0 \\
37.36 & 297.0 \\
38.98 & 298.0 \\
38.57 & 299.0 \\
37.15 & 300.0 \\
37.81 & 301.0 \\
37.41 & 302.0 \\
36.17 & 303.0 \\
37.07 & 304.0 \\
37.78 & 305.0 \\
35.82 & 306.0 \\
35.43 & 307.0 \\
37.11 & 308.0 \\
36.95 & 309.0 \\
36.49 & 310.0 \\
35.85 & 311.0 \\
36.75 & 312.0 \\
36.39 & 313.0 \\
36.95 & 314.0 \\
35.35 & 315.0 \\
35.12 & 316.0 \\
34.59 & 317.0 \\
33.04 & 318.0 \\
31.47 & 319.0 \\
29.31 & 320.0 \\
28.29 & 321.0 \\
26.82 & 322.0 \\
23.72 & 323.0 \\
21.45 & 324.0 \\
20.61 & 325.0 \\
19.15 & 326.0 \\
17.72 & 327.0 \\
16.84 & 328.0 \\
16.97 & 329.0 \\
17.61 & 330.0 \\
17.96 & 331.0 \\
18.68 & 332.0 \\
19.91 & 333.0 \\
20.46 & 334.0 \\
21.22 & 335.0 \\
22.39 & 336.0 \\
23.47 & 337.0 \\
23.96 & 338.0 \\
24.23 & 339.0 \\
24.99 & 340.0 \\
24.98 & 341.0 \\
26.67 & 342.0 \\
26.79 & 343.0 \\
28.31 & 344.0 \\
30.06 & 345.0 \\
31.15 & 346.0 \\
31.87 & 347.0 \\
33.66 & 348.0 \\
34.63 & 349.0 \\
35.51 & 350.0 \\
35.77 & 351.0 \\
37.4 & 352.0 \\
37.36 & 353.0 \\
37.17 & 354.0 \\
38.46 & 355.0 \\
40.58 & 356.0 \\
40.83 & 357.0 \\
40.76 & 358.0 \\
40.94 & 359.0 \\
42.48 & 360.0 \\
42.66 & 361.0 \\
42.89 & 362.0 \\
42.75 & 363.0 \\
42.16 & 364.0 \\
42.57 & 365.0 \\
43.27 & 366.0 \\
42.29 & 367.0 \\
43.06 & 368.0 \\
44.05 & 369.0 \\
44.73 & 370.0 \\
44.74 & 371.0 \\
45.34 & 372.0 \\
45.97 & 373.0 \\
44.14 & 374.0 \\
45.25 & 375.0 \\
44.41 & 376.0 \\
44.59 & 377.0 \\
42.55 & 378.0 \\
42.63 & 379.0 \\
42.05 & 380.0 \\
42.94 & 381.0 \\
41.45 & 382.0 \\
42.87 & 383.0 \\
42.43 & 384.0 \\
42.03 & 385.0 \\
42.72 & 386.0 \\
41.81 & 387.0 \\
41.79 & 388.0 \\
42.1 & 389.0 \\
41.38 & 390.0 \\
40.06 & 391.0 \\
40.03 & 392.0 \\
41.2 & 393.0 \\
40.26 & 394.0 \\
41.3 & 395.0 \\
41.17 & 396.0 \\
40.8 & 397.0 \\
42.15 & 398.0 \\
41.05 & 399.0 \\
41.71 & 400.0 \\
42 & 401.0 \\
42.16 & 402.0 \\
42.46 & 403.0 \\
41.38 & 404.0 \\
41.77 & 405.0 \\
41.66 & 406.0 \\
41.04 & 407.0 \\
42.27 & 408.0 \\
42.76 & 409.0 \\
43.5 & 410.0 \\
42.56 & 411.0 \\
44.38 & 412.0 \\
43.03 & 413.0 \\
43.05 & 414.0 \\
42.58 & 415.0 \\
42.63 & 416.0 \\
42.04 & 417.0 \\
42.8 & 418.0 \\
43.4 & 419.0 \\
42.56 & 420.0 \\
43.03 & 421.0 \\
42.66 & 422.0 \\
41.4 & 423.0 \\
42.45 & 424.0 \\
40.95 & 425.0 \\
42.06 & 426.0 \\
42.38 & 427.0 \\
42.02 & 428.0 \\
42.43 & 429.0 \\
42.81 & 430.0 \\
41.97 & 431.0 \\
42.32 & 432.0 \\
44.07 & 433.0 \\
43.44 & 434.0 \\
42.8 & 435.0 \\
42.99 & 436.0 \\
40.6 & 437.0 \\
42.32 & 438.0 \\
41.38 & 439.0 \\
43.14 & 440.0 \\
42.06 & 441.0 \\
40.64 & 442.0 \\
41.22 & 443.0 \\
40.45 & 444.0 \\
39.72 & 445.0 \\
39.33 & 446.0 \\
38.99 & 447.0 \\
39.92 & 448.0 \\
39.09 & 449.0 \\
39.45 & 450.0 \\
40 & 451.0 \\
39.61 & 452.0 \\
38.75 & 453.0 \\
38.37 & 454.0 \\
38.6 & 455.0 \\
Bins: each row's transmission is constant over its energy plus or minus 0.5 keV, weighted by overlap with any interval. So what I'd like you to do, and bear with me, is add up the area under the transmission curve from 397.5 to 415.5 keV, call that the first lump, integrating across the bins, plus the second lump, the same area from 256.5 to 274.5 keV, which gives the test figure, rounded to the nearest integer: 1487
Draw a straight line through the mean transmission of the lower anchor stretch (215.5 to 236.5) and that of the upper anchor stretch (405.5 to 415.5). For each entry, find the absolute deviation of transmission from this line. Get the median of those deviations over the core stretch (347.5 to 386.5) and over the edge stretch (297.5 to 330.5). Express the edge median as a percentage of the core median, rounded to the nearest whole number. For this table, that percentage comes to 390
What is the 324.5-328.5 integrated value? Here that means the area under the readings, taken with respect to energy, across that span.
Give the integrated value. 74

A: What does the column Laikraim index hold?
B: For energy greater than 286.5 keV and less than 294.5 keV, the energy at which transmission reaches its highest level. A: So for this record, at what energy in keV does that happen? 288.0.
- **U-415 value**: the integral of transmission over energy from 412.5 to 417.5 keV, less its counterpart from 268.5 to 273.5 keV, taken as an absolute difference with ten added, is 22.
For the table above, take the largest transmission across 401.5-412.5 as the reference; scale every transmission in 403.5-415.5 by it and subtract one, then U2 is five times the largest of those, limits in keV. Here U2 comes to 0.0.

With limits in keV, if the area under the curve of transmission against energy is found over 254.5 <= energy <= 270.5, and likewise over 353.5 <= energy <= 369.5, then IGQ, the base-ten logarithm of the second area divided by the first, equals 0.012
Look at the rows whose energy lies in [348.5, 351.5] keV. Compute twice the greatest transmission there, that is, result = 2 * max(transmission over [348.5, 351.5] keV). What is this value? 72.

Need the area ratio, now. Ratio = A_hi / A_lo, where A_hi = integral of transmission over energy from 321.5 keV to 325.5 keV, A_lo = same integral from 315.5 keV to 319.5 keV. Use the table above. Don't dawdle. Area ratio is 0.69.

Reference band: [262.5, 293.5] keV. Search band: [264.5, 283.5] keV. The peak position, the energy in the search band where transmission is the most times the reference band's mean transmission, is 269.0 keV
